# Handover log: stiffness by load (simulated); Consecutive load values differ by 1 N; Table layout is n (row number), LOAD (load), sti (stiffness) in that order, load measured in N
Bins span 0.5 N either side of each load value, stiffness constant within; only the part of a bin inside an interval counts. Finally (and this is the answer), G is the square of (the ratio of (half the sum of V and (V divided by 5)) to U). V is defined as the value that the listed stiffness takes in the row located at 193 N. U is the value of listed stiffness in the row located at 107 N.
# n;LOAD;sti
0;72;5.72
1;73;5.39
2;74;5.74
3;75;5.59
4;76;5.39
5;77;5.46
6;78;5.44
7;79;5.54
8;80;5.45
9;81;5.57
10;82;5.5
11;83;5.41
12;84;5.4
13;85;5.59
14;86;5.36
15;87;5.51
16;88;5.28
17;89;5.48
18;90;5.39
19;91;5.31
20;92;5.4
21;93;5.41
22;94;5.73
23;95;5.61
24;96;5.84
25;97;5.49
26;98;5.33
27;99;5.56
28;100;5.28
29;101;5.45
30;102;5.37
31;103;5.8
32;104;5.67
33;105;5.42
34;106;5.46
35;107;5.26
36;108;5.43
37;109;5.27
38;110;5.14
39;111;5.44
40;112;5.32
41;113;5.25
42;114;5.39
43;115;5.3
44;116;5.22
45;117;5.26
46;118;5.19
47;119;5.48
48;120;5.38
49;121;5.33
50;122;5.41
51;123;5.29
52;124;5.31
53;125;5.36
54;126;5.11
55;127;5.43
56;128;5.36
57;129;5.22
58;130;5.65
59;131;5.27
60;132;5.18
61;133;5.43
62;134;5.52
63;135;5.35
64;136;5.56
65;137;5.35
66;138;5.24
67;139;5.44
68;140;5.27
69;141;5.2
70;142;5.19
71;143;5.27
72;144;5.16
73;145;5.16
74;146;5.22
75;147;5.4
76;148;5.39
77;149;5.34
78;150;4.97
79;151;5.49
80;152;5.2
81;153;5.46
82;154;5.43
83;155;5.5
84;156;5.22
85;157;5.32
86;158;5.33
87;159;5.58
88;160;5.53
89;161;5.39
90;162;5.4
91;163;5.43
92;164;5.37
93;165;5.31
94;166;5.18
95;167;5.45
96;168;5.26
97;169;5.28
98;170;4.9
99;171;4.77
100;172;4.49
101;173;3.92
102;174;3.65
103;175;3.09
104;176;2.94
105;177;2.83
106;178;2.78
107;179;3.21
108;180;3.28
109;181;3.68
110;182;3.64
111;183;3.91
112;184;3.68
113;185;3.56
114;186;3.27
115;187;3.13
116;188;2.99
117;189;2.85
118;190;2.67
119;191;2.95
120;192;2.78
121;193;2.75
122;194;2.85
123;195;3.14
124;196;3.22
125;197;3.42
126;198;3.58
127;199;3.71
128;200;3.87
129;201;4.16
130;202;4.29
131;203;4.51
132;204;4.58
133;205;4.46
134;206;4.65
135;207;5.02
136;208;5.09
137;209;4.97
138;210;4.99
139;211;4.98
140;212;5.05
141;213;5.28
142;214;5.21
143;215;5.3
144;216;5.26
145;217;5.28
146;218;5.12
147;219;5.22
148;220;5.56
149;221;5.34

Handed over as 0.10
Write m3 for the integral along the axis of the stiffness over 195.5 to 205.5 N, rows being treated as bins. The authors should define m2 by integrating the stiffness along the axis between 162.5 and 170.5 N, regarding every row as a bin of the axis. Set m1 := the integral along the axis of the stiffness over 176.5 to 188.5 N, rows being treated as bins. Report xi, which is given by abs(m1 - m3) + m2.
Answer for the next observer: 42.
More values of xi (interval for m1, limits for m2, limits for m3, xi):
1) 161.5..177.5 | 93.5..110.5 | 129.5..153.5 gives 148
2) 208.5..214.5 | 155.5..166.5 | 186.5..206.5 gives 99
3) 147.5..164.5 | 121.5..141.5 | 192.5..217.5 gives 125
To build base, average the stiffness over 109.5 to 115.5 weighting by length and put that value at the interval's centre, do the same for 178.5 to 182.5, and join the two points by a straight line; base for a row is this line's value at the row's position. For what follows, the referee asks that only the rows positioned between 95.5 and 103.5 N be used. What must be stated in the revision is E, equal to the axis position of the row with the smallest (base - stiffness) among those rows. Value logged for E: 103 N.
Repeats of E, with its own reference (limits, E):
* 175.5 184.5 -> 183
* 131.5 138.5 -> 136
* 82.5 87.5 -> 85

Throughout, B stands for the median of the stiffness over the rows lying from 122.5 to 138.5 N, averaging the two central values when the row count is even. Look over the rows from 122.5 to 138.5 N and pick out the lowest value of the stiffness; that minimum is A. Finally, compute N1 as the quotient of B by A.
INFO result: 1.05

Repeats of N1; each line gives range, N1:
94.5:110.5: 1.06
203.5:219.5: 1.14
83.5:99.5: 1.03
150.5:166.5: 1.04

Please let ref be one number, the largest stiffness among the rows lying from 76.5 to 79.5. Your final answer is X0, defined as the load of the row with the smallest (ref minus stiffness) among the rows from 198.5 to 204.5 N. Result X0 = 204 N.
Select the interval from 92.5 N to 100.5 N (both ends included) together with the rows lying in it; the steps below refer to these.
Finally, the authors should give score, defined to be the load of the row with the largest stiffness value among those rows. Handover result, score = 96 N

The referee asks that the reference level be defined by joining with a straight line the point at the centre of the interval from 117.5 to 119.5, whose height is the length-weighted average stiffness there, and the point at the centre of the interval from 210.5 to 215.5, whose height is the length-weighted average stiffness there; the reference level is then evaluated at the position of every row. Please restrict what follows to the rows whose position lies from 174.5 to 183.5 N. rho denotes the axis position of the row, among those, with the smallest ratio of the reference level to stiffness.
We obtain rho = 183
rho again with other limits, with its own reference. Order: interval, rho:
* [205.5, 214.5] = 213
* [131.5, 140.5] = 136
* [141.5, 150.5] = 147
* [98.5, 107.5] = 103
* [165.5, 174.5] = 167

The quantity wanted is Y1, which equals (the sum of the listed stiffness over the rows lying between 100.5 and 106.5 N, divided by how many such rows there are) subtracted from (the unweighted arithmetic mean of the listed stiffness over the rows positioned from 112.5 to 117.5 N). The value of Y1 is -0.24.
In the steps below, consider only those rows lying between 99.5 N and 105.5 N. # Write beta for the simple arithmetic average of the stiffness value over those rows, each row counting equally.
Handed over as 5.50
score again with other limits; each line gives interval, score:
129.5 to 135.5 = 130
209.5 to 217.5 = 215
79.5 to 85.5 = 85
